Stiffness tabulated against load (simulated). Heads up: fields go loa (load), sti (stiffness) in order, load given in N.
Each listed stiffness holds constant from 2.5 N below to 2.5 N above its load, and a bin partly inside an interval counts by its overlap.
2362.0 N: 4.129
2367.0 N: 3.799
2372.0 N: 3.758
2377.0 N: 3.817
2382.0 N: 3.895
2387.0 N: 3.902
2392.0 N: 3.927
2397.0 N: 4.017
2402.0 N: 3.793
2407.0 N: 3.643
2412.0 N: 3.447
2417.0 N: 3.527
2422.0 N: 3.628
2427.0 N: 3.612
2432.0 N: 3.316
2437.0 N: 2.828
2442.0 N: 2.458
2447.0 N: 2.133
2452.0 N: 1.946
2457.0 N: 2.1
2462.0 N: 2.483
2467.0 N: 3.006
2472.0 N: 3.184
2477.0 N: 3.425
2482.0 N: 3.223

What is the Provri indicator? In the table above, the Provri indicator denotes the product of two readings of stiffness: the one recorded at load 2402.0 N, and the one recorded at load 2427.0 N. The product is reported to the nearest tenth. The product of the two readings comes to 13.7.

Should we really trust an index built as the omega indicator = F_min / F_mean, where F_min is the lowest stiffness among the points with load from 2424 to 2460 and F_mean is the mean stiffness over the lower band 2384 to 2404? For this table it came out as 0.50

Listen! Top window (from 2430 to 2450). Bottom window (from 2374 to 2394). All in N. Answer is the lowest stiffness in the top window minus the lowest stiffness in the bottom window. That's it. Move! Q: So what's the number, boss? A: -1.68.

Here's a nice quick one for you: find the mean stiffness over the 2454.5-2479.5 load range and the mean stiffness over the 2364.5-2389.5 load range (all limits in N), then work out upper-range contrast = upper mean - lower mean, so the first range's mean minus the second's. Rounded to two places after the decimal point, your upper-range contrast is -0.99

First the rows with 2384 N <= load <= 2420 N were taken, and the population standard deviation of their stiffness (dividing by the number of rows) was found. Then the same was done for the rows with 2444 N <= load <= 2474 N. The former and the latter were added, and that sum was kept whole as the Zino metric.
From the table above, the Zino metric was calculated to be 0.7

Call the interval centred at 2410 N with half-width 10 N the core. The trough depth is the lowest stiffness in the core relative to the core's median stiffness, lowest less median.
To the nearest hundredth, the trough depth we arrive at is -0.14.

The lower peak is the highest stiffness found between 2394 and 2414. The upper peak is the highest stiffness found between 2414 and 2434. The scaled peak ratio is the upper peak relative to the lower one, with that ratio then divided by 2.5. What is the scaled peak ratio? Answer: 0.361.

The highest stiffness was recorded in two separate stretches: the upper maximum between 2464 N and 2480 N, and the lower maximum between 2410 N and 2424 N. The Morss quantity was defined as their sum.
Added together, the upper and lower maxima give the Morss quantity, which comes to 7.1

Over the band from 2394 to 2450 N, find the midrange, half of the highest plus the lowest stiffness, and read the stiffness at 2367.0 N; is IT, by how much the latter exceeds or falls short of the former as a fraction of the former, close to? 0.235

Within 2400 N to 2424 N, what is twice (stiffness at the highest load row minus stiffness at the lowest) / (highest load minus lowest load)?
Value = -0.02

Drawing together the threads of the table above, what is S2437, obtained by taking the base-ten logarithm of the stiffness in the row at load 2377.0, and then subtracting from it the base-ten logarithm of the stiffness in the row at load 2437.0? 0.13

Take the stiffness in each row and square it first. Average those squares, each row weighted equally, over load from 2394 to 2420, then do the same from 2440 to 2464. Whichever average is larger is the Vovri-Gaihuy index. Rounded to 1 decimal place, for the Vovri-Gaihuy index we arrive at 13.6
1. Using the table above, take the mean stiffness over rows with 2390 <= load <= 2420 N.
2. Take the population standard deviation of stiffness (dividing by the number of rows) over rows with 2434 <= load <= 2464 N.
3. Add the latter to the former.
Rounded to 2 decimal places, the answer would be 4.02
